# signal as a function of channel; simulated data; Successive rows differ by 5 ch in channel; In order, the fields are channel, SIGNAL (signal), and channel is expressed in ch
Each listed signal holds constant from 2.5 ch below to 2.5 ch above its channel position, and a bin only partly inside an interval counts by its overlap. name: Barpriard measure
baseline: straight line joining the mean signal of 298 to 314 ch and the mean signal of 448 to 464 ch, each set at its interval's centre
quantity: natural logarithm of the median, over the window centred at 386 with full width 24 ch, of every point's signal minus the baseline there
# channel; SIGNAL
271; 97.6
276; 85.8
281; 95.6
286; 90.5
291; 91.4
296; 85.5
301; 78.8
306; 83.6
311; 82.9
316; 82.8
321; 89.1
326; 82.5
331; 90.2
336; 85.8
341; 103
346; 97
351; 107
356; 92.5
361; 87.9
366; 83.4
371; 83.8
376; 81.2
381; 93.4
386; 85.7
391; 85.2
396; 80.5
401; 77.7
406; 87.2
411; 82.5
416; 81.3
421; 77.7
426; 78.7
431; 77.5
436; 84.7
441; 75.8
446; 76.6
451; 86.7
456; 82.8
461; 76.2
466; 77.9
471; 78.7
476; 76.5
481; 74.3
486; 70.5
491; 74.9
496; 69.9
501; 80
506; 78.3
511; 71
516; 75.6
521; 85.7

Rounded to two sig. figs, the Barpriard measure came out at 1.2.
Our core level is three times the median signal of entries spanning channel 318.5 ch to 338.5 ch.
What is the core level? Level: 262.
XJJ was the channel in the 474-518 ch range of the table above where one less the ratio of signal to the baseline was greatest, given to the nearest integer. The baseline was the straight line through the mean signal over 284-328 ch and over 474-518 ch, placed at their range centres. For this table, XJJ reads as 496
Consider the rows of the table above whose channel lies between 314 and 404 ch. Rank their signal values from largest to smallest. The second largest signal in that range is 103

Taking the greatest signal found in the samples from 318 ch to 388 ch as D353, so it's 107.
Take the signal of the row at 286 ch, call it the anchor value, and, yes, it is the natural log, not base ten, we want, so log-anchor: 4.51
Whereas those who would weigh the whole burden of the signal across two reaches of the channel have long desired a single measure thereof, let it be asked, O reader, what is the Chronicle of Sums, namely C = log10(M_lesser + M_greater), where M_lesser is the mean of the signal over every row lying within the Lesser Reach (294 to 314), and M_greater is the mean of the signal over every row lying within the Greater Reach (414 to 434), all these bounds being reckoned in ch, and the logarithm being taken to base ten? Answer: 2.21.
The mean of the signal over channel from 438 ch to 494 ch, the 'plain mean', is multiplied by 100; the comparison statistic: 7735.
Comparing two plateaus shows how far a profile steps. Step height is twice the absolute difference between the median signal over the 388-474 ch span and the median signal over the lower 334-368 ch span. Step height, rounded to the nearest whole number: 28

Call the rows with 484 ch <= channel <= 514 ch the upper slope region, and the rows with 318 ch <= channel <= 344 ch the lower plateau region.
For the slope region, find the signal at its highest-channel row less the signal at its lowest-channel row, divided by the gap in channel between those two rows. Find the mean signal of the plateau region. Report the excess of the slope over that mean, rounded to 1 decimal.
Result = -90.1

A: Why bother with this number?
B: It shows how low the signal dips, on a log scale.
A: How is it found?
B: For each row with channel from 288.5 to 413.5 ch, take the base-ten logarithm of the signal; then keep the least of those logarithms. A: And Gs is 1.89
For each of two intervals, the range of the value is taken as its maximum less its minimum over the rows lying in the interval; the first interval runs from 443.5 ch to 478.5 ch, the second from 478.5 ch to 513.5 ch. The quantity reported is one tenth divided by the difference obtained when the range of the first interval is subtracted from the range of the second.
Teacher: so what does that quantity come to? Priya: -0.25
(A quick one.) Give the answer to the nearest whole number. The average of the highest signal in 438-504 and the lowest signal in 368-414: 82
